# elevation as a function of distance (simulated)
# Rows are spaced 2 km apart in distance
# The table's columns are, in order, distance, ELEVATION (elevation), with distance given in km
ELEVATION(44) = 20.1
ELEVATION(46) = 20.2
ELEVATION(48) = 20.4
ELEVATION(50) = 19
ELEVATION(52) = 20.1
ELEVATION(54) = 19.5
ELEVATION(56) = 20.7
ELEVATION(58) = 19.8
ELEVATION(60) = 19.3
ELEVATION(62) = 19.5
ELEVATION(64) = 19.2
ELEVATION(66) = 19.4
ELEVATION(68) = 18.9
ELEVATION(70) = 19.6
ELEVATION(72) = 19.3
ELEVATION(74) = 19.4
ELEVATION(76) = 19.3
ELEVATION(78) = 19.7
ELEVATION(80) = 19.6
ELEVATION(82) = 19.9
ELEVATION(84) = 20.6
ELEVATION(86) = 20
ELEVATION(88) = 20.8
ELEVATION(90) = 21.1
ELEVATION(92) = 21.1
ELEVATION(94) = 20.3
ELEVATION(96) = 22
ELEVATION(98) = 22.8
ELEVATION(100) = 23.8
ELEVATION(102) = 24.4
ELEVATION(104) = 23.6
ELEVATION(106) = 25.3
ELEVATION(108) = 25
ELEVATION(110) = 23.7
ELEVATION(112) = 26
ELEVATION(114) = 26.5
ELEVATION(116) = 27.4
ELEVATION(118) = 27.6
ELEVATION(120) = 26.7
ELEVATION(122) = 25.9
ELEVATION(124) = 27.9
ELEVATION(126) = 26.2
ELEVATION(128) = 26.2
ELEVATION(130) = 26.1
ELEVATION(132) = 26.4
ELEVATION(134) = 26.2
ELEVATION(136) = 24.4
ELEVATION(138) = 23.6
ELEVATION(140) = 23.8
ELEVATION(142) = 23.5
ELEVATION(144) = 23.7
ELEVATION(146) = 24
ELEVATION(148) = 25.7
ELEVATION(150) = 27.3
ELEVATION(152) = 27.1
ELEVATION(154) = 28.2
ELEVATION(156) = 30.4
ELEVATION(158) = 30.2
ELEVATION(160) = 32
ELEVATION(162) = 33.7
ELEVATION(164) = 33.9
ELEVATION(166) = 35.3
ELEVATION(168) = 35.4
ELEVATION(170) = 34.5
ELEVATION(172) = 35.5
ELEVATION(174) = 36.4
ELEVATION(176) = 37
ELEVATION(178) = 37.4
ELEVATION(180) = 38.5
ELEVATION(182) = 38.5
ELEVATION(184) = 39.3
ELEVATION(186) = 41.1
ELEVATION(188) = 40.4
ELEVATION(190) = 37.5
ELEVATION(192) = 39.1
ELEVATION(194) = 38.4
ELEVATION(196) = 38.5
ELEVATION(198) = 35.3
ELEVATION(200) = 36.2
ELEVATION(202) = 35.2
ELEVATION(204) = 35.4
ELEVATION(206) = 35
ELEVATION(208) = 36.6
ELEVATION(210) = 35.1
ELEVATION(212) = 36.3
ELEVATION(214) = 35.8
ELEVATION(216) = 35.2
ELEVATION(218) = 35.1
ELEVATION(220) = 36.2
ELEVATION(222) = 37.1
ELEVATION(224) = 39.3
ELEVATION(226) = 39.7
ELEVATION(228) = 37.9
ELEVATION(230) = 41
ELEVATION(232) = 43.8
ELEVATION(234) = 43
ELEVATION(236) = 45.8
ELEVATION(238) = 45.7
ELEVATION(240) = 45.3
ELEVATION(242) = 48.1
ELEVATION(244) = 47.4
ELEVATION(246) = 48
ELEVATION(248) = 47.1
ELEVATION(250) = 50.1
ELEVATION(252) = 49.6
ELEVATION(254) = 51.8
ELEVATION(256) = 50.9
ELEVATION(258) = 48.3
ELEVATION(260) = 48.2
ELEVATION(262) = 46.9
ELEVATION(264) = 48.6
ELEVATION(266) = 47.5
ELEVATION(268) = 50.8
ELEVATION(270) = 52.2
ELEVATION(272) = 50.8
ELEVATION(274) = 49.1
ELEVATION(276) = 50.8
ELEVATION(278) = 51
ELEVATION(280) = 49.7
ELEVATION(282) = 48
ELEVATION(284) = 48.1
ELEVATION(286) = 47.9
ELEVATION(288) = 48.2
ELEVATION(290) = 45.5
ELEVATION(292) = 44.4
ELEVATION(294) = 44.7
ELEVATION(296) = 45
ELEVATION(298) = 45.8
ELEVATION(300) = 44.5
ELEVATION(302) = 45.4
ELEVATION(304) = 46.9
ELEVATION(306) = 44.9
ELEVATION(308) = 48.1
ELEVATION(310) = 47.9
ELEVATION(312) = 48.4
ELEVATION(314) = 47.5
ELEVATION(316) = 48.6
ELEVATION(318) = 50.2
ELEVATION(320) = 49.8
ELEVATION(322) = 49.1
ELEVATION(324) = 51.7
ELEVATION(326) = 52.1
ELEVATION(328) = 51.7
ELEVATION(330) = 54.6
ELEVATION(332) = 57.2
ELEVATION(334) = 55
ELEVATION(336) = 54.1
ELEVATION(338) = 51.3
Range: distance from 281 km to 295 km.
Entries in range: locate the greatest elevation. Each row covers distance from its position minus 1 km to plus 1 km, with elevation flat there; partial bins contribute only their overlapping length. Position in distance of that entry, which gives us 288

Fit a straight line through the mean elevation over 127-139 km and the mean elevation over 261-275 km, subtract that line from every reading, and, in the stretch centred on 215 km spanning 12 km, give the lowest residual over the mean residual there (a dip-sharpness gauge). 1.2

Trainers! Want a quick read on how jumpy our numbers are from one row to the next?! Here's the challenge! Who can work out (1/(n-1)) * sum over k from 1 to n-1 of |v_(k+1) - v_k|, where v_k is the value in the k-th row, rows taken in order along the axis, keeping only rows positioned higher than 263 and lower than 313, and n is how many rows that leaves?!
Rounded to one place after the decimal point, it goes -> 1.2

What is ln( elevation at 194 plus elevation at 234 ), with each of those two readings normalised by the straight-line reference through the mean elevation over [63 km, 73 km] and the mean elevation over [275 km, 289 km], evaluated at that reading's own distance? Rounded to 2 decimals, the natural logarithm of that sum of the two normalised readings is 0.72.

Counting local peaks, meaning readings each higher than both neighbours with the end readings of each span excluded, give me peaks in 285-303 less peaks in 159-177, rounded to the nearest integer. 1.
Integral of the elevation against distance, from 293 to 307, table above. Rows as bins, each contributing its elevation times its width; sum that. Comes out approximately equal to 634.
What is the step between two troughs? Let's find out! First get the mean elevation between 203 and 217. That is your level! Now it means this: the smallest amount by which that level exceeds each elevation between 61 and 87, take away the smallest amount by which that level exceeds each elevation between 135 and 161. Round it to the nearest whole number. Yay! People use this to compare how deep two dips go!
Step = 11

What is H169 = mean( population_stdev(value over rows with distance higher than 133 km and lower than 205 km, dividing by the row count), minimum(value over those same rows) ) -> 15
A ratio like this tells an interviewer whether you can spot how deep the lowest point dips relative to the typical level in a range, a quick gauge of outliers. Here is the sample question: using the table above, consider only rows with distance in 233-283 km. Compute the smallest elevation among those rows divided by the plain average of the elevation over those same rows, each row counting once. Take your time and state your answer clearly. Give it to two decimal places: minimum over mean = 0.88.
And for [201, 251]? 0.86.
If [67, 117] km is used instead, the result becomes 0.86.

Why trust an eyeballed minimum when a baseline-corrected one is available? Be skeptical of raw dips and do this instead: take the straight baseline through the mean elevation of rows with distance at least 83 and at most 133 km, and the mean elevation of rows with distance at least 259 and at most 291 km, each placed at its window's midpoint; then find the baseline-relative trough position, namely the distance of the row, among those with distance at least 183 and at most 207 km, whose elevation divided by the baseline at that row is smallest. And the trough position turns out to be 206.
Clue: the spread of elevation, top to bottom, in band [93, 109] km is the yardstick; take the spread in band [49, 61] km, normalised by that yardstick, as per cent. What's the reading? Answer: 34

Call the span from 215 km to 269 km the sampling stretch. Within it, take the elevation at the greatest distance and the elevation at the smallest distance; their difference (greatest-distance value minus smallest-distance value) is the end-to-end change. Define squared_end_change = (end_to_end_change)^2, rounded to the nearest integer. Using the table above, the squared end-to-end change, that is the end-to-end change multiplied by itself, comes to 243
